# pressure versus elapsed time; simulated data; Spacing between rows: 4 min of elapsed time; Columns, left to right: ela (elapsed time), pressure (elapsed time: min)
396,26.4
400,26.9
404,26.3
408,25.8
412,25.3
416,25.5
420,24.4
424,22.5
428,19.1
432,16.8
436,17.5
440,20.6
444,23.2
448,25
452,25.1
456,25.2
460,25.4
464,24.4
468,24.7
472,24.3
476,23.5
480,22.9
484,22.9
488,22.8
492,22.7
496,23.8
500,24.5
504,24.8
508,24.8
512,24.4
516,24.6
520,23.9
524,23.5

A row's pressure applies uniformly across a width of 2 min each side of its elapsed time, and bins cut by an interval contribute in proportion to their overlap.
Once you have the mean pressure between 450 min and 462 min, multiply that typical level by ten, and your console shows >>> 252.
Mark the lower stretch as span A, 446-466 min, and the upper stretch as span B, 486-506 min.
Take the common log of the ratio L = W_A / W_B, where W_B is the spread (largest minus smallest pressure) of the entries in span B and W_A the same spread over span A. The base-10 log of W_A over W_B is -0.32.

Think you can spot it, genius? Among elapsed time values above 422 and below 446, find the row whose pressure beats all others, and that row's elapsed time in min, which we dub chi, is 444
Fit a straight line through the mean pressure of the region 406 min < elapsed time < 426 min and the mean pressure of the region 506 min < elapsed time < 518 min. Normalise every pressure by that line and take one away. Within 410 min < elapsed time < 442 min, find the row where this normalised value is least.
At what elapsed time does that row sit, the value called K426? 432 min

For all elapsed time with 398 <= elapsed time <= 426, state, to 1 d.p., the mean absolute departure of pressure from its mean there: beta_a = 1.0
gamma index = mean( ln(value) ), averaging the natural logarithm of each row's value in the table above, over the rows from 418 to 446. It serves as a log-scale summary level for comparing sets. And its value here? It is 3.02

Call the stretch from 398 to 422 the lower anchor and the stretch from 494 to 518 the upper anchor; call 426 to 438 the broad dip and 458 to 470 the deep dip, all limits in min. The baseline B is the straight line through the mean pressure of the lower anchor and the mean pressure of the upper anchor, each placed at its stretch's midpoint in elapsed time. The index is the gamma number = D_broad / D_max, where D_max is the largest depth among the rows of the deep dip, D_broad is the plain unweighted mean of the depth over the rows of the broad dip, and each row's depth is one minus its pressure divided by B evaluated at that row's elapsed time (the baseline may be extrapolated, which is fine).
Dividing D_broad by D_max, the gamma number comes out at 12.2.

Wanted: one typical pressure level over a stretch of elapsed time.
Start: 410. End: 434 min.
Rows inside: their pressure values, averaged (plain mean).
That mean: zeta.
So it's 22.3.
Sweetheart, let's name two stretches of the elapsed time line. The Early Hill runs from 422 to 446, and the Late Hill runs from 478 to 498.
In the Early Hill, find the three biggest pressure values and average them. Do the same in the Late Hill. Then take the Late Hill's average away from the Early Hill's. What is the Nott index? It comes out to -1.1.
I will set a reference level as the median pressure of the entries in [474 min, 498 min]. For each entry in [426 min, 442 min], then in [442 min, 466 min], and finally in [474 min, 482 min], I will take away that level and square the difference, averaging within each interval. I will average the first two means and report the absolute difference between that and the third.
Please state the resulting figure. 13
